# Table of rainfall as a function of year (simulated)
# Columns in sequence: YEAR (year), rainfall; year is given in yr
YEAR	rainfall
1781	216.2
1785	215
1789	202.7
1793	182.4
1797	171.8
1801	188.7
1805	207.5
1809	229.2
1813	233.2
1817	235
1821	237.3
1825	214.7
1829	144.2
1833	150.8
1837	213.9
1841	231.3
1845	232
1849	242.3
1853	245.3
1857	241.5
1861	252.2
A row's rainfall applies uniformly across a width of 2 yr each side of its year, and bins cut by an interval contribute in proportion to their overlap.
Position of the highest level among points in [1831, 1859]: 1853 yr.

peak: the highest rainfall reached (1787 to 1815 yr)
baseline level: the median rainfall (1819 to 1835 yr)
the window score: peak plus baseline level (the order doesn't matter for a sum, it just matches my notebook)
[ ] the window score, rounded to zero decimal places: 416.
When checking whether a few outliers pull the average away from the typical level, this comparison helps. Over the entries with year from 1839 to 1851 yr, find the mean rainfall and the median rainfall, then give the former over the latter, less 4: -2.99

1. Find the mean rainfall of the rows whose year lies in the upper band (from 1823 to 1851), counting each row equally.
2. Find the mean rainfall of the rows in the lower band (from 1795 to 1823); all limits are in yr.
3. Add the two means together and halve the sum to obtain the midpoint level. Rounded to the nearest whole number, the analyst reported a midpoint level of 209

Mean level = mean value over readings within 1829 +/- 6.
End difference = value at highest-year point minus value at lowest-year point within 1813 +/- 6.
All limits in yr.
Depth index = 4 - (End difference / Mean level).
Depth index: 3.97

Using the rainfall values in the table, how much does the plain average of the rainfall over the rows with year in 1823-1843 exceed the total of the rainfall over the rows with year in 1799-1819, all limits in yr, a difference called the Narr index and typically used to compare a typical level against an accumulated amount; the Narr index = -903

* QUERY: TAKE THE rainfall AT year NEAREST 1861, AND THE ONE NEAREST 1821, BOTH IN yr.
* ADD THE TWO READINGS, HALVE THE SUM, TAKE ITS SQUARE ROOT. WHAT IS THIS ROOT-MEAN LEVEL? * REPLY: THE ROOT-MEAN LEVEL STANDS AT 15.6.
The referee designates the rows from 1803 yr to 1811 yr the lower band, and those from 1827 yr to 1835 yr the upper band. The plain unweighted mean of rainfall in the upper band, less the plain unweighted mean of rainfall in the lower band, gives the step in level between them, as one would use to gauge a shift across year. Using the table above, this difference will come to -71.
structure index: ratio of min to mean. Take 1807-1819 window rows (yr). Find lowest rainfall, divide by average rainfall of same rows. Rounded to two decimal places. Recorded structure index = 0.99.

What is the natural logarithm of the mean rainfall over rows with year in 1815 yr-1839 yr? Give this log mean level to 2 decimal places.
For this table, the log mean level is 5.29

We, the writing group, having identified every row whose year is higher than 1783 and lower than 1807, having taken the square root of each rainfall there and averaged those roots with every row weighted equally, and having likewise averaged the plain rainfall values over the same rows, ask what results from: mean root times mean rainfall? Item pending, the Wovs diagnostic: 2714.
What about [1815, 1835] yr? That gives 2737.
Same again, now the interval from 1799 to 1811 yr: 3008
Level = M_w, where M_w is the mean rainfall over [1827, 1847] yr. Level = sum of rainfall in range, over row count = 194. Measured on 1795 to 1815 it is 206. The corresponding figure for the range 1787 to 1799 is 186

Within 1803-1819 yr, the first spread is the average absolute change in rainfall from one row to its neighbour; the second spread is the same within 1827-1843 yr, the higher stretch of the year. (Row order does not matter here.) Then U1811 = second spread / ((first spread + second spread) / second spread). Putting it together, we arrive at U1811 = 22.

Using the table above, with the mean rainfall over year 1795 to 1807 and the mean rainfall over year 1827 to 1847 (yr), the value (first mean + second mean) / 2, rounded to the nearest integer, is 192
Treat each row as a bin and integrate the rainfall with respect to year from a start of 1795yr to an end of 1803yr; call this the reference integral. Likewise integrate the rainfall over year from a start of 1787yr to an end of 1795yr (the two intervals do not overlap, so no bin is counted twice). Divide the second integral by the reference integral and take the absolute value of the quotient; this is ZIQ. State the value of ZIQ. 1.1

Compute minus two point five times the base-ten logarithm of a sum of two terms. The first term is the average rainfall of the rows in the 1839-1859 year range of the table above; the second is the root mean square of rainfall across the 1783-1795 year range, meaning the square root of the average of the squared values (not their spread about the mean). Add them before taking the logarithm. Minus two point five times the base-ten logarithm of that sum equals -6.61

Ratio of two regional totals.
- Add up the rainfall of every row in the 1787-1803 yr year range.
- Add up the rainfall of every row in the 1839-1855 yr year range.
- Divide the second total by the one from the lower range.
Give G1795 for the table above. 1.3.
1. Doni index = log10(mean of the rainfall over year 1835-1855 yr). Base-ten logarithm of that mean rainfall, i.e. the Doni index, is 2.37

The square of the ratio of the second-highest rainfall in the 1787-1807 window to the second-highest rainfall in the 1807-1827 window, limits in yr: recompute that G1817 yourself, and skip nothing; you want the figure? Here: 0.74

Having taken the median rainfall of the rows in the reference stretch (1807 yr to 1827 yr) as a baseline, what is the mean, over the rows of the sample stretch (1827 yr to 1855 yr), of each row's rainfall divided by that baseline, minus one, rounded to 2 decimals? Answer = -0.11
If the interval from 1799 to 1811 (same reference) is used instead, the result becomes -0.11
